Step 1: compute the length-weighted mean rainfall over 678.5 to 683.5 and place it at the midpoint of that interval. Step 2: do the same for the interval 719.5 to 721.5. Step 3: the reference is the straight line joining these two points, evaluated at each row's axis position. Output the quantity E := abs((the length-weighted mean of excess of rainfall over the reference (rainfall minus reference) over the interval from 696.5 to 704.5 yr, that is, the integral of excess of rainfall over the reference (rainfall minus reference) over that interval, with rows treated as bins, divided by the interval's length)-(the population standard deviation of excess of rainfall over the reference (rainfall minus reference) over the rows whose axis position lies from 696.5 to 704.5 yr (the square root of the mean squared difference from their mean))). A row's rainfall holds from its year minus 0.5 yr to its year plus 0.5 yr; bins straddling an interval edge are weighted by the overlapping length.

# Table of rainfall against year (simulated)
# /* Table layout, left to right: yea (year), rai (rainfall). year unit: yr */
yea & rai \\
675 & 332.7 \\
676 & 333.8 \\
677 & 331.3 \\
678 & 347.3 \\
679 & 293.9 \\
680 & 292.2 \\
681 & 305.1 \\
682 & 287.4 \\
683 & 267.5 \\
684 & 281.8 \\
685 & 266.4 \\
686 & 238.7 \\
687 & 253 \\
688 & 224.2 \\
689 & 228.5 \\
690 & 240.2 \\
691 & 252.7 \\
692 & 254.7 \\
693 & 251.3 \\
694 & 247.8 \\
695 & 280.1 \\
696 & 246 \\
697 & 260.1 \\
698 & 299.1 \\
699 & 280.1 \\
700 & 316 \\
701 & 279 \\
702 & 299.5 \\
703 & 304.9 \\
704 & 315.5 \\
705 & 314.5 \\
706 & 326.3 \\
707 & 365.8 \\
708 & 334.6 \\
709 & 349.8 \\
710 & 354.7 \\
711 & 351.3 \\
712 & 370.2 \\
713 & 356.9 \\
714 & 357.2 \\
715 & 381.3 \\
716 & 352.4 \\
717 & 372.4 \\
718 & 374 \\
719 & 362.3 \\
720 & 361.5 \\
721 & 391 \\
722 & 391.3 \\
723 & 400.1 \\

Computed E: 53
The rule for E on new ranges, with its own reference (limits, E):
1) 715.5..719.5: 12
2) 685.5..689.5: 80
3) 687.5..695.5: 77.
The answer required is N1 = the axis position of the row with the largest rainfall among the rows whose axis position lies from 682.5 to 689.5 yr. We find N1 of 684 yr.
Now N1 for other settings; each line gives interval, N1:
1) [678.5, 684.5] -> 681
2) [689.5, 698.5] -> 698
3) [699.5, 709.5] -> 707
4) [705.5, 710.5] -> 707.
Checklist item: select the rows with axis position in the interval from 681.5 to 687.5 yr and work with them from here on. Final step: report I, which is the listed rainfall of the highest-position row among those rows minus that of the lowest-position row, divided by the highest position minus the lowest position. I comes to -7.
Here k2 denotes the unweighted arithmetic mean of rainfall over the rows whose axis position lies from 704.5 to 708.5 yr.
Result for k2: 335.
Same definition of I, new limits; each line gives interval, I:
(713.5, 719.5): 1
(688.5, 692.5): 9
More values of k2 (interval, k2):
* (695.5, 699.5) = 271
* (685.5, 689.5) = 236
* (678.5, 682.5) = 295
